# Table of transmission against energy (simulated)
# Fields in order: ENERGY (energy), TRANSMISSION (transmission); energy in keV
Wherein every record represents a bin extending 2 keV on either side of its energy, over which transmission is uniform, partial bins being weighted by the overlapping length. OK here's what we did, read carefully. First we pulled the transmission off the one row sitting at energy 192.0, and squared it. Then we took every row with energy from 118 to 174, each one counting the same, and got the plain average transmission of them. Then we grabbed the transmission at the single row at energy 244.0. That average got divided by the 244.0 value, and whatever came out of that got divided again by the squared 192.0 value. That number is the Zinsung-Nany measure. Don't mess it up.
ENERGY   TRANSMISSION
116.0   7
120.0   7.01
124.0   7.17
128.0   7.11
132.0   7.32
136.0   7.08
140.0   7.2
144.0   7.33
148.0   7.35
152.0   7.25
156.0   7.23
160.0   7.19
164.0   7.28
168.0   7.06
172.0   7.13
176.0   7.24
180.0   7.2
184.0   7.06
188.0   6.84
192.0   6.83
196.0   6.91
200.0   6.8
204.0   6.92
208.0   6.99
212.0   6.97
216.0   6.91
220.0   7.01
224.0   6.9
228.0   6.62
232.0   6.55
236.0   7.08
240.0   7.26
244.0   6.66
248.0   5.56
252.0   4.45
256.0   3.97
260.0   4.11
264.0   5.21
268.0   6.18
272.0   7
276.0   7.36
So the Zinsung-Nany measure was 0.023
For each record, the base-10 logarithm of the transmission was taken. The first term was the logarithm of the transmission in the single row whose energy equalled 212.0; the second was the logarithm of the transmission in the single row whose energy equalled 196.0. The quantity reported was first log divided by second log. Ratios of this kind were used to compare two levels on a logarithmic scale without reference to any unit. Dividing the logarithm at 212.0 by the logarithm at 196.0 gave 1.00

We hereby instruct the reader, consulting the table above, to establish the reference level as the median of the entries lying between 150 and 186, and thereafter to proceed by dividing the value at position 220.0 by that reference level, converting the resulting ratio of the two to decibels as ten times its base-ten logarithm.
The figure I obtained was -0.12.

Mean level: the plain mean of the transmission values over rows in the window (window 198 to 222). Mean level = 6.9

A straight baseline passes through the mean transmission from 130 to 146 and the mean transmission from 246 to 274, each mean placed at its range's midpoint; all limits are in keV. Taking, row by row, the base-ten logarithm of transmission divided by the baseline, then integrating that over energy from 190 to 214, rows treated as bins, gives 1.2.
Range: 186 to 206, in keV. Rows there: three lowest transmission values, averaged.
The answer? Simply 6.8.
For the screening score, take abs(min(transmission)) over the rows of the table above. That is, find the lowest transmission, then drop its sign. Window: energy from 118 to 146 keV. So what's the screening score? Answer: 7.01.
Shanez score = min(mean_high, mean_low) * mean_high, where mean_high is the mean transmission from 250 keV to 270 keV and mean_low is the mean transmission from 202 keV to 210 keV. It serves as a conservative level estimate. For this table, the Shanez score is 23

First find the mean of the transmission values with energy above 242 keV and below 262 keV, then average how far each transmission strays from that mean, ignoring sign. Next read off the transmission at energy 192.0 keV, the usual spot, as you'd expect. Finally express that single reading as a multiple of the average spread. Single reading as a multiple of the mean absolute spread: 7.4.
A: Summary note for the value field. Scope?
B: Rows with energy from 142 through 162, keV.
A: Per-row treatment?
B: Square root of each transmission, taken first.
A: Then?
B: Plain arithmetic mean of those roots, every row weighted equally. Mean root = 2.70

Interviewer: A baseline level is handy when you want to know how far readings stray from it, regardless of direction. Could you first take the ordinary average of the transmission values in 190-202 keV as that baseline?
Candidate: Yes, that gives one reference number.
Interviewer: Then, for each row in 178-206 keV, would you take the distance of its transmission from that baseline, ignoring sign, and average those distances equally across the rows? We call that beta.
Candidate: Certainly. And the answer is 0.11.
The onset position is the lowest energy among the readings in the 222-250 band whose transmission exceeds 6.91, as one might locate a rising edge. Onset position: 236.0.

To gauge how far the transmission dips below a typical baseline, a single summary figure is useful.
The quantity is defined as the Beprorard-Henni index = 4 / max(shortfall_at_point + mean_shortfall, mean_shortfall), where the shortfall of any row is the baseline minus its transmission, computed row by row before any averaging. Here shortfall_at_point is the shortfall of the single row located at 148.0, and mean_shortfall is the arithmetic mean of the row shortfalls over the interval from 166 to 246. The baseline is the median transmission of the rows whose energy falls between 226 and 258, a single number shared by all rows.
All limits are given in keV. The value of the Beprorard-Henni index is -11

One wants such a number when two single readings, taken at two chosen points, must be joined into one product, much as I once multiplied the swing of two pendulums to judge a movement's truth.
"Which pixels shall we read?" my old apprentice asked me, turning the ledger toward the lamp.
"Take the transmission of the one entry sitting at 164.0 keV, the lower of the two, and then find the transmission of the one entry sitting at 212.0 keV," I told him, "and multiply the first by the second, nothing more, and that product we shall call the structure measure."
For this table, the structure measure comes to 50.7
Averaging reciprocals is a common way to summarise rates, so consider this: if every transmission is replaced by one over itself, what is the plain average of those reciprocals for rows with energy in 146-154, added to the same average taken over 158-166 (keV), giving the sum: 0.275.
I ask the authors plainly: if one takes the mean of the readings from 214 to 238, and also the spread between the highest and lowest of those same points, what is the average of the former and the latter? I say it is 3.69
